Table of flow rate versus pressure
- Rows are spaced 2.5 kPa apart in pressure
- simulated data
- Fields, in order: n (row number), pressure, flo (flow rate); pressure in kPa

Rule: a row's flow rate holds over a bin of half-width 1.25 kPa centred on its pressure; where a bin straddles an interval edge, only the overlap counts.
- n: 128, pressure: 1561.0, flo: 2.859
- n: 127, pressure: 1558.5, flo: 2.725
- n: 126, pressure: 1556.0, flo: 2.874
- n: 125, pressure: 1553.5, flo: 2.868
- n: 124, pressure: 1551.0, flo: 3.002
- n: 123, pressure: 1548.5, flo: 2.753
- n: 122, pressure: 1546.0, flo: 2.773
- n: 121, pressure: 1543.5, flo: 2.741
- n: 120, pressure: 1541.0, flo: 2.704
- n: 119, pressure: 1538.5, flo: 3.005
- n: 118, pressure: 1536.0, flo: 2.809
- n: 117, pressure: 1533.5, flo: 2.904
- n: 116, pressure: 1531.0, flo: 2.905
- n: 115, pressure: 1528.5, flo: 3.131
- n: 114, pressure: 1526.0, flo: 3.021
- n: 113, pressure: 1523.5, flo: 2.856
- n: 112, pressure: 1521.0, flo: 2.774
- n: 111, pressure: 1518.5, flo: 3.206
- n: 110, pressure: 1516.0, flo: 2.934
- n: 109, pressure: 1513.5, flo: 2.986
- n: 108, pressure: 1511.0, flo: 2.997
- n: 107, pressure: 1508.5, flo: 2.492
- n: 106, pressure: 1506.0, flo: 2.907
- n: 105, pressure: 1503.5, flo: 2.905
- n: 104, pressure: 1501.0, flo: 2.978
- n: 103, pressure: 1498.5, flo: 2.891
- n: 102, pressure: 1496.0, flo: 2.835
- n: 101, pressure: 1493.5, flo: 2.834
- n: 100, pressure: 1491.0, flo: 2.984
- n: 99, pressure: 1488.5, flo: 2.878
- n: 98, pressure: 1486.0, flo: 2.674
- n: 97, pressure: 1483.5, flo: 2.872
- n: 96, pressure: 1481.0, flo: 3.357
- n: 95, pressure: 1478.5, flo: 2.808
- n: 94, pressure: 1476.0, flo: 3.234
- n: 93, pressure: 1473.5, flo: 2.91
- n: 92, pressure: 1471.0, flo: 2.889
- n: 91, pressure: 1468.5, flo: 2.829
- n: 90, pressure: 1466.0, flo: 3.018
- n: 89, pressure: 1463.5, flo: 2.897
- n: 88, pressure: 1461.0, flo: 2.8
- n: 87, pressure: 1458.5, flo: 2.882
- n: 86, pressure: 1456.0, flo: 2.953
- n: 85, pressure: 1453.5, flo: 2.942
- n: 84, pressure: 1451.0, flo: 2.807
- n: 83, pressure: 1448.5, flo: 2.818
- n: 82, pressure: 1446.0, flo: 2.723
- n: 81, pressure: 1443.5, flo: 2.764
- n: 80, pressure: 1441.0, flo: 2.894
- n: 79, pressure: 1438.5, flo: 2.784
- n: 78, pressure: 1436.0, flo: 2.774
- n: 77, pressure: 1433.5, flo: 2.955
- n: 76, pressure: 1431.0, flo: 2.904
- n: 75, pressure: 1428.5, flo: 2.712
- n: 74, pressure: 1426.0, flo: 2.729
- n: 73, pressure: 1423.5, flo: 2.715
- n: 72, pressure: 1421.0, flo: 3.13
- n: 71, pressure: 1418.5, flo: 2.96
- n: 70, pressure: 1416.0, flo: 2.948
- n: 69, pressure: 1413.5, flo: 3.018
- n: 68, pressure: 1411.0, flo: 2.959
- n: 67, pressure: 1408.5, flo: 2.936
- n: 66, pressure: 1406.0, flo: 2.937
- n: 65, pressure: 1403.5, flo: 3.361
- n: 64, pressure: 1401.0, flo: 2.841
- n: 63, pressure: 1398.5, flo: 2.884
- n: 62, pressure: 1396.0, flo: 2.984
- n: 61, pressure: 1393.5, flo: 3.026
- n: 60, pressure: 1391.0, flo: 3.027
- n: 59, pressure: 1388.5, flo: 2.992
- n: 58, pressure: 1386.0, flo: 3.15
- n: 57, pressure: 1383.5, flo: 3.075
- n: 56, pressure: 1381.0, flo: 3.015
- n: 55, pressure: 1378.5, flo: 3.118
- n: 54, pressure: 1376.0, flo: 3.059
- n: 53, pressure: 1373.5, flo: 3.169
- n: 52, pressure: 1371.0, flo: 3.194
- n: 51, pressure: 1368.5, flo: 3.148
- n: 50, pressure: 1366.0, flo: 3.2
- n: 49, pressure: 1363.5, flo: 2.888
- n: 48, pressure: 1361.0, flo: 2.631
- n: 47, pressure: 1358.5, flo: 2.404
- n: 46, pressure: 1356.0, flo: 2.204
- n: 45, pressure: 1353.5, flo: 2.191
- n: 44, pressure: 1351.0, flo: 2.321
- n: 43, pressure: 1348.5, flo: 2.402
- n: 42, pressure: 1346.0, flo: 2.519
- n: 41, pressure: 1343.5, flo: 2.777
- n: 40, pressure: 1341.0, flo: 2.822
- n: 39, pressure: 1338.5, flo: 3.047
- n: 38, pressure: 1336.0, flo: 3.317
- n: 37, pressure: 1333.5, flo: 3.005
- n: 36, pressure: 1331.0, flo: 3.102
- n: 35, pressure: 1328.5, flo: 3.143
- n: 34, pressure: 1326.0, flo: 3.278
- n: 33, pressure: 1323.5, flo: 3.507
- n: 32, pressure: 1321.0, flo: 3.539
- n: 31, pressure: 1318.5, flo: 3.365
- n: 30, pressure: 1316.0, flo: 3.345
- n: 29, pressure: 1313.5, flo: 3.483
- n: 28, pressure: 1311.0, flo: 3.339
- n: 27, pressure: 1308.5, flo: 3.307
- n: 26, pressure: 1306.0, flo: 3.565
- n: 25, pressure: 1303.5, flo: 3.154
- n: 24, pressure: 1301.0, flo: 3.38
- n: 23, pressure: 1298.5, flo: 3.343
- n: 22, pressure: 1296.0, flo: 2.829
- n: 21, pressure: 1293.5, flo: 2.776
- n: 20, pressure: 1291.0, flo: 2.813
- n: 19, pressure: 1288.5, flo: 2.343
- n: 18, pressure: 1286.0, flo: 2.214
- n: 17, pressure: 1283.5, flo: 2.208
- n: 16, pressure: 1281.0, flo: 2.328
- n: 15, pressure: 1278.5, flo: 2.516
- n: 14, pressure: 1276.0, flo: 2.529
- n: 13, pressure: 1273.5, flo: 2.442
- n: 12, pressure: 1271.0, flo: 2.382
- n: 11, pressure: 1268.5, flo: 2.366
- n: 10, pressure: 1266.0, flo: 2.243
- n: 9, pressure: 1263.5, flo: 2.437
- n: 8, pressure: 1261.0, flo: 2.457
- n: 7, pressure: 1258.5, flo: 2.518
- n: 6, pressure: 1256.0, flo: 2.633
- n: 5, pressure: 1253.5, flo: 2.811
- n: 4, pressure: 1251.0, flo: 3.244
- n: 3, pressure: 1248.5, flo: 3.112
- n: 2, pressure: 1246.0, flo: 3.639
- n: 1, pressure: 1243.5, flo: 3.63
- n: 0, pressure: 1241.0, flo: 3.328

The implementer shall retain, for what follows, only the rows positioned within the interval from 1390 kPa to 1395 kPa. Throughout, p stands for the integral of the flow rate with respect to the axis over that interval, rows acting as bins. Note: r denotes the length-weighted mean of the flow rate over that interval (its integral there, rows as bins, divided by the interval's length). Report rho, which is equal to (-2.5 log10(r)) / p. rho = -0.079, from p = 15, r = 3.02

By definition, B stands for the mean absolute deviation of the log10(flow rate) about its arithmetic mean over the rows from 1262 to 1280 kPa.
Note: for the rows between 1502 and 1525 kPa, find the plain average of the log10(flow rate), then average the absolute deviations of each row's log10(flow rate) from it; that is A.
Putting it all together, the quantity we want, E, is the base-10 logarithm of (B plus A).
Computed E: -1.5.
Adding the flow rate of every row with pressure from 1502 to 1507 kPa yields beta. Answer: 5.81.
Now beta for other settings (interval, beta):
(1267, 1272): 4.75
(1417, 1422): 6.09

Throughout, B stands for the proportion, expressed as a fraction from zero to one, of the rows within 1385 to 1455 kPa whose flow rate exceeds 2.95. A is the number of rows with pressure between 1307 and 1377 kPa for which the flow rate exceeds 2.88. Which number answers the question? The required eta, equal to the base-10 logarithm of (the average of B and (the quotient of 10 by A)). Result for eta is -0.34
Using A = 19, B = 0.39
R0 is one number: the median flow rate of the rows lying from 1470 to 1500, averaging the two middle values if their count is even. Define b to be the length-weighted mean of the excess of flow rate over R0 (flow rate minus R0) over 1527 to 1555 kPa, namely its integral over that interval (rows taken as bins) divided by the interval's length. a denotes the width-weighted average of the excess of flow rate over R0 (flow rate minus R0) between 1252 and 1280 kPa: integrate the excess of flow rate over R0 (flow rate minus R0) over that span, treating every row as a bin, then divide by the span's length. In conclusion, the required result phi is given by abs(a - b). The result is 0.4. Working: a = -0.39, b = -0.01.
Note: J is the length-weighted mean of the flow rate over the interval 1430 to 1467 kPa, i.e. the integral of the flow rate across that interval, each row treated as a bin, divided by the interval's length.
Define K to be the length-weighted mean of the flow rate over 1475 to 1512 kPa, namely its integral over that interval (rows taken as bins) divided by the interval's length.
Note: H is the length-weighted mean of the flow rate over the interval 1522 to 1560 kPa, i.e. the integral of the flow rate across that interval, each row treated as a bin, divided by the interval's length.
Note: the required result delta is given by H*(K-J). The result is 0.1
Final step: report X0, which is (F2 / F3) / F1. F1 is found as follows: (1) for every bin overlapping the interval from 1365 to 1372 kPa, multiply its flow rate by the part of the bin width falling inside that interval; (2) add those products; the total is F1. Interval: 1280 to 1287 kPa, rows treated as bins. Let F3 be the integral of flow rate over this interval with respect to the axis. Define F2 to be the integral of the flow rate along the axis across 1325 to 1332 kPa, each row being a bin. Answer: 0.0634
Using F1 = 22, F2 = 22.2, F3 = 15.7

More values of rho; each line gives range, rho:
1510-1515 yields -0.080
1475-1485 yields -0.040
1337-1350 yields -0.031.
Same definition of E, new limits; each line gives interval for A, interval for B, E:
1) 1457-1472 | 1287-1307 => -1.3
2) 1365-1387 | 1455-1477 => -1.7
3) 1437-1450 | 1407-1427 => -1.6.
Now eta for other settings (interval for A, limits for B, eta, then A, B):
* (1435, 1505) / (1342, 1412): -0.20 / 14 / 0.54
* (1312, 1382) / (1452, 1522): -0.37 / 19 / 0.32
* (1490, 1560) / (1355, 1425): -0.18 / 15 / 0.64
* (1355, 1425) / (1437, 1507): -0.49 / 23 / 0.21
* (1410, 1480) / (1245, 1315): -0.31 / 16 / 0.36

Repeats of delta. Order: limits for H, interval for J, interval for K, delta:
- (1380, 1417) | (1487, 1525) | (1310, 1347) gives 0.8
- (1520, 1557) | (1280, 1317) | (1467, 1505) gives -0.1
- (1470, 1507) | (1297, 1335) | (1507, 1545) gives -1.2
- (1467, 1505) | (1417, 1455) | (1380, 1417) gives 0.5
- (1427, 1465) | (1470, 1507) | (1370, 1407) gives 0.4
